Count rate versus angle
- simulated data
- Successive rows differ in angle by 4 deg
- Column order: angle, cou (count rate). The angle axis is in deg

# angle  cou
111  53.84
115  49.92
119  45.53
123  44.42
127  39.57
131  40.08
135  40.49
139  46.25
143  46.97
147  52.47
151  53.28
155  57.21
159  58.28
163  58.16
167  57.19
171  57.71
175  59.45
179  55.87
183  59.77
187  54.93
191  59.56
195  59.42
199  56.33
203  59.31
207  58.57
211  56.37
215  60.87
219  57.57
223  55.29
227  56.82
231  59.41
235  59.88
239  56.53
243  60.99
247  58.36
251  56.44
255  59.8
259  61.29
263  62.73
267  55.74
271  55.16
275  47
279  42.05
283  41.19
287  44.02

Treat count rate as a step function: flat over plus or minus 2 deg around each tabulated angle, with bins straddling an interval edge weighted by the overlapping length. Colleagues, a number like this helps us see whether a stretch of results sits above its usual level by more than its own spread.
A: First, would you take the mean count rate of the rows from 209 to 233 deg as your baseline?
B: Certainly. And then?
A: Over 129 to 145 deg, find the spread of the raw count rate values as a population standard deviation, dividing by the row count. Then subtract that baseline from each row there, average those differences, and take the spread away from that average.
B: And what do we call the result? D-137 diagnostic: -17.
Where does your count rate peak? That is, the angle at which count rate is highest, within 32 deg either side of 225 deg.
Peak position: 243 deg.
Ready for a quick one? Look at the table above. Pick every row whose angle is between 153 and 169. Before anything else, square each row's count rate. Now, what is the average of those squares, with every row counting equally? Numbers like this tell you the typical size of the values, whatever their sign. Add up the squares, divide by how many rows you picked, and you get 3331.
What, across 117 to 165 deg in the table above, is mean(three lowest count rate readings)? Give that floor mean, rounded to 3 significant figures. 40.0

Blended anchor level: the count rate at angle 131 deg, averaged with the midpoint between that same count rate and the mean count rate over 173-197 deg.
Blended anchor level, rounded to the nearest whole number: 45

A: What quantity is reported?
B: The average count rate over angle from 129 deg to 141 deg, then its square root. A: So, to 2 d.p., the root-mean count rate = 6.50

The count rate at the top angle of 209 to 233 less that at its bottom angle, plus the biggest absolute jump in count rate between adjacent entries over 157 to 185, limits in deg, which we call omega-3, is 7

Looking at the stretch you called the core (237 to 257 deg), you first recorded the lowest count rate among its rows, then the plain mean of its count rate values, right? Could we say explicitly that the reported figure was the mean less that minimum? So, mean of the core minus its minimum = 2.0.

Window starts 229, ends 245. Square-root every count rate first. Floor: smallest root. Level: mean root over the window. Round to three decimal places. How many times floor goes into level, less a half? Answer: 0.523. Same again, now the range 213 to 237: 0.527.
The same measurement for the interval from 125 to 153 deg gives 0.571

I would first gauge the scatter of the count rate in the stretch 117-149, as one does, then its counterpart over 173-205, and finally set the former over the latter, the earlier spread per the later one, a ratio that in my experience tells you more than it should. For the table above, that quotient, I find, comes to 2.2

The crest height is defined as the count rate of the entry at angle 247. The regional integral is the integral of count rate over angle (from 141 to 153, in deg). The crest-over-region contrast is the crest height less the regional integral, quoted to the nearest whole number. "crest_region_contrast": -553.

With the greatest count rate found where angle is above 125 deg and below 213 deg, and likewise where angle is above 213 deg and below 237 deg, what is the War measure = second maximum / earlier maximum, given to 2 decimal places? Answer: 1.02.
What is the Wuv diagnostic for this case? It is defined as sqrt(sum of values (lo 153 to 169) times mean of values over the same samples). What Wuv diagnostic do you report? 115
